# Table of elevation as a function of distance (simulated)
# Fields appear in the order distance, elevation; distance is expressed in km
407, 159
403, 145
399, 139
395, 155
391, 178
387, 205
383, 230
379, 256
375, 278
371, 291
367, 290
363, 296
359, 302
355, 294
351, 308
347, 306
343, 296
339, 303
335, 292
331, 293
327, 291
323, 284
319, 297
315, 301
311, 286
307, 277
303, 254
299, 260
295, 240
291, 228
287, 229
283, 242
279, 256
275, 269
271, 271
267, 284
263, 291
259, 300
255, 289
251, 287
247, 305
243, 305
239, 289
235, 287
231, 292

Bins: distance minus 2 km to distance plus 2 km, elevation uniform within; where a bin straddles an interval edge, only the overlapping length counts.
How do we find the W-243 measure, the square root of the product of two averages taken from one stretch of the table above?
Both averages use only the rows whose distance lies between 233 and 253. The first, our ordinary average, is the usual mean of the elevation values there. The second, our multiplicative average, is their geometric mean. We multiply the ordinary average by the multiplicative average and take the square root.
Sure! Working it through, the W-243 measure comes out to 295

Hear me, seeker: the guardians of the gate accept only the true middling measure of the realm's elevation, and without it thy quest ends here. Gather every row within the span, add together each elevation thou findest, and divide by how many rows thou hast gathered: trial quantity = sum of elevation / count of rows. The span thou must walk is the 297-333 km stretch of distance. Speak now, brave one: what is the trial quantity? 283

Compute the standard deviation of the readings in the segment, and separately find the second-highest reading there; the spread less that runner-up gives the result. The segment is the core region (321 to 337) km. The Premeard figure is -288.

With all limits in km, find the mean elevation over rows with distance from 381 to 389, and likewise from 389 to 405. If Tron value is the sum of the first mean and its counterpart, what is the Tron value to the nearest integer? 372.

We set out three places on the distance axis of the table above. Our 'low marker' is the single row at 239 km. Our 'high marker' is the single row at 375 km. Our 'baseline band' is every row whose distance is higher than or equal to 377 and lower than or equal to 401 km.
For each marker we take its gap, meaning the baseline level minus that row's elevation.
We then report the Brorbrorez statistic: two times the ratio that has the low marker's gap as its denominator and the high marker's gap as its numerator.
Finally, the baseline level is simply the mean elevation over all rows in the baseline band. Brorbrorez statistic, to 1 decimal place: 1.8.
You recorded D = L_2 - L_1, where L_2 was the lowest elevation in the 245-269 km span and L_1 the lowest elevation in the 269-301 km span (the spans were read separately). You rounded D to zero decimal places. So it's 56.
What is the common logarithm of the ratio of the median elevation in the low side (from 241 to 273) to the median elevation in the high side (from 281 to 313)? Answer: 0.068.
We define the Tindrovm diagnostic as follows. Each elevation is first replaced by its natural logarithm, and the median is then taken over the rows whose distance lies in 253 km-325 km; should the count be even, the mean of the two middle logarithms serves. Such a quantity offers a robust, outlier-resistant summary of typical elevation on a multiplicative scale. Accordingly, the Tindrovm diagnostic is 5.61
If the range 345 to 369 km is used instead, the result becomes 5.70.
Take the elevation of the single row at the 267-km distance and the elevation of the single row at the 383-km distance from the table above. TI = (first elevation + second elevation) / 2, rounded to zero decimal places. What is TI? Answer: 257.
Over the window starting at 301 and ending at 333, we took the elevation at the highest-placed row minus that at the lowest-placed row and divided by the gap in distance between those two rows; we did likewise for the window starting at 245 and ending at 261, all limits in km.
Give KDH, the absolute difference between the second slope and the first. 1.8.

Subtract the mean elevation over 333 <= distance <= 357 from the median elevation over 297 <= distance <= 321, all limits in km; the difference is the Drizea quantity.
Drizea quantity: -18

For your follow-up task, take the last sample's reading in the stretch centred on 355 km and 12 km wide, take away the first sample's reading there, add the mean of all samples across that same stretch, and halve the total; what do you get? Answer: 148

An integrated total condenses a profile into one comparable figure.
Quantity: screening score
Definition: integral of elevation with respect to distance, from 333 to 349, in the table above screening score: 4788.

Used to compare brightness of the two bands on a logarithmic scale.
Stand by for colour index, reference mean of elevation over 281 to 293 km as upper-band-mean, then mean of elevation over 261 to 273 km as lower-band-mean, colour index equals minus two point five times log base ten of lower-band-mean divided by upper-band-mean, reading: -0.21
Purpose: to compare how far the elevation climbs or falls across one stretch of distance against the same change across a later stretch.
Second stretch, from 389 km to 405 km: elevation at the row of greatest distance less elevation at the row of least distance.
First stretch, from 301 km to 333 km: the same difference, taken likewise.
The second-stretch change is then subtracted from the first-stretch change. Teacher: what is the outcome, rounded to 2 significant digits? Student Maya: 72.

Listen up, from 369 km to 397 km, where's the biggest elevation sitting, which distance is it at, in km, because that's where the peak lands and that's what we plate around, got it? 371 km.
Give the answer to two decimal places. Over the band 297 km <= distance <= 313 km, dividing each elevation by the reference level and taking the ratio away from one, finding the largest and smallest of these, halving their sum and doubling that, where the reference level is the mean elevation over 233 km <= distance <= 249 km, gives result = 0.18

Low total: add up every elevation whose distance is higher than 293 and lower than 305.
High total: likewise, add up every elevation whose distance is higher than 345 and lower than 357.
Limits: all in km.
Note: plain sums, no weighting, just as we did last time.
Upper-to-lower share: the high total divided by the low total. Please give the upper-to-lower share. 1.20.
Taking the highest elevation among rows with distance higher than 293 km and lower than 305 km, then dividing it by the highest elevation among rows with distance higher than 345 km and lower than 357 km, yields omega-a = 0.84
